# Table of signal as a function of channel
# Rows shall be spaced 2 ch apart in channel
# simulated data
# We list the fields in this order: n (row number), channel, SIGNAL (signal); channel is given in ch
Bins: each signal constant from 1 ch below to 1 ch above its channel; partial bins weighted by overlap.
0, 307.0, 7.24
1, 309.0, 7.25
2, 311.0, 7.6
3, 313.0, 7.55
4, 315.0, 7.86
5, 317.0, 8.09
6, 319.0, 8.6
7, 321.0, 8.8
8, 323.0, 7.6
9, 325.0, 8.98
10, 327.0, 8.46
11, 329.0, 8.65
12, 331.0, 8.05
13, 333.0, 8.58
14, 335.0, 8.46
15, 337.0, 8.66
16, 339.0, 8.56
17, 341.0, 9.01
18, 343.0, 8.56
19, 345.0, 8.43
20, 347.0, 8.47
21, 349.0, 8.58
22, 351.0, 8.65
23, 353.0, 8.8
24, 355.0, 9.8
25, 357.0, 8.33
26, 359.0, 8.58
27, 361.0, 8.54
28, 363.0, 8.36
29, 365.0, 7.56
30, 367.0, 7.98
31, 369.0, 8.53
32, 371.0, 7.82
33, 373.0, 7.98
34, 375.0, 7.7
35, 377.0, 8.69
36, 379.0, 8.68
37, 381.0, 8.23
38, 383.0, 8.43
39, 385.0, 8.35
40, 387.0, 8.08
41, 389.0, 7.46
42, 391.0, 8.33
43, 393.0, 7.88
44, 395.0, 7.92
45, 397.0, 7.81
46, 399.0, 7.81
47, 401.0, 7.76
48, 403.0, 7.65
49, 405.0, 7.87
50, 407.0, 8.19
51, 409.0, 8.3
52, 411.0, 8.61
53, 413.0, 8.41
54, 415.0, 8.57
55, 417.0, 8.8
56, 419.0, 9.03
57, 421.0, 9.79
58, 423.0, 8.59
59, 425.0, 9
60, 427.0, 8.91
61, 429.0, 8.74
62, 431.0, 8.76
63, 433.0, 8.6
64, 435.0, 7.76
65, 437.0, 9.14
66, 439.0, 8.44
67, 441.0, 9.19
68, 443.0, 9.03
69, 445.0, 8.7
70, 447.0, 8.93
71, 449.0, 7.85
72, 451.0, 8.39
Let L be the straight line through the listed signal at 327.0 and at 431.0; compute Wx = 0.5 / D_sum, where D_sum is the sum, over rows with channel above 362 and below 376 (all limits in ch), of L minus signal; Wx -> 0.12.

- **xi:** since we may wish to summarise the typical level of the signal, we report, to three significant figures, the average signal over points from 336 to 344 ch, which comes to 8.70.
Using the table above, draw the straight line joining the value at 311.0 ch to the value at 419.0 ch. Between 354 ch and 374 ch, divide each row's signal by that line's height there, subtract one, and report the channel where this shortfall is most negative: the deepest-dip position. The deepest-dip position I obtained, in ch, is 365.0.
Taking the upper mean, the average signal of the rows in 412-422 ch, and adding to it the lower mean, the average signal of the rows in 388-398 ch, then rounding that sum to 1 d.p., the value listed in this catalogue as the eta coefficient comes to 16.8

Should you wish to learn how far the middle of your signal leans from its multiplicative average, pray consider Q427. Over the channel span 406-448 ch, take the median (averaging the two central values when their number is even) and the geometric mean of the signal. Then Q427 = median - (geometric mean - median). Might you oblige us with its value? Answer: 8.75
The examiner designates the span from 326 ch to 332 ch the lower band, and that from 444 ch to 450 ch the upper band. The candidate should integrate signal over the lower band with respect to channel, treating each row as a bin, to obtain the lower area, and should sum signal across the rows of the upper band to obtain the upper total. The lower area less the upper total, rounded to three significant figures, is 24.8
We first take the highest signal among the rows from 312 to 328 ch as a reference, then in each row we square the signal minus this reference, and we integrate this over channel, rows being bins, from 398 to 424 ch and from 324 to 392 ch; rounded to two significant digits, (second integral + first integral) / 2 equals 25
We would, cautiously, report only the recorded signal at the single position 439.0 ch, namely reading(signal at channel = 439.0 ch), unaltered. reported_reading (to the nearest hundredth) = 8.44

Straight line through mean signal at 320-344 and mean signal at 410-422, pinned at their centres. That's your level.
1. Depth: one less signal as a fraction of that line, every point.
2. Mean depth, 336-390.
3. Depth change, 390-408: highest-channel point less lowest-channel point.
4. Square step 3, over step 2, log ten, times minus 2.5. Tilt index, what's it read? 4.4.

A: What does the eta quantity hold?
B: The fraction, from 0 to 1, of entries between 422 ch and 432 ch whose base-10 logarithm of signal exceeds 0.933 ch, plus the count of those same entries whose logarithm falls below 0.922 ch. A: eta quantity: 1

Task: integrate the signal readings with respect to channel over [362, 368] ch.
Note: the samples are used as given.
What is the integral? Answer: 48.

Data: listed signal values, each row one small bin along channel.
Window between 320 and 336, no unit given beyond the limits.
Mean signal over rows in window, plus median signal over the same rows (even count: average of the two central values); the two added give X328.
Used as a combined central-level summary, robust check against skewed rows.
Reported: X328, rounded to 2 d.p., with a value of 16.97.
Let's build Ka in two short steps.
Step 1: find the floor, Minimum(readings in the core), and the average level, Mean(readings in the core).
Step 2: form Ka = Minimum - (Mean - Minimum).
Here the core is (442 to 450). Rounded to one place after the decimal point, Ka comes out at 7.1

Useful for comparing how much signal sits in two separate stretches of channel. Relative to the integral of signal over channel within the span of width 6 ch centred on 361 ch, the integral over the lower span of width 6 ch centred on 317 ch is 1.0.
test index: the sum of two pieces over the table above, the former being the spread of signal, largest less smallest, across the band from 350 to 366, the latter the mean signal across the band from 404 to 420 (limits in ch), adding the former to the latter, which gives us 10.7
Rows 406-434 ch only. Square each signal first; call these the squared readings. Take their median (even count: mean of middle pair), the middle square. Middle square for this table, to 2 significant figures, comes 75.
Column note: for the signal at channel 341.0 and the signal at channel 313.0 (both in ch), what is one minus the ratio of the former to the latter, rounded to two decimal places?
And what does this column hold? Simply -0.19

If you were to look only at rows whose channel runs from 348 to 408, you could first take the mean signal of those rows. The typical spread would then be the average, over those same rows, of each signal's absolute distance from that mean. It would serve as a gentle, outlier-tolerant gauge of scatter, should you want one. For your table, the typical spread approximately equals 0.38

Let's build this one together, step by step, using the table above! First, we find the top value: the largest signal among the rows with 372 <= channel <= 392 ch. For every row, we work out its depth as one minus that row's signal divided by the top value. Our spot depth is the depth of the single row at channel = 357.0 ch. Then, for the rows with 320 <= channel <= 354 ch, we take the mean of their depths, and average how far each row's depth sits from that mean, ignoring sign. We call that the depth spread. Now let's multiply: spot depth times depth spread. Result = 0.0010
